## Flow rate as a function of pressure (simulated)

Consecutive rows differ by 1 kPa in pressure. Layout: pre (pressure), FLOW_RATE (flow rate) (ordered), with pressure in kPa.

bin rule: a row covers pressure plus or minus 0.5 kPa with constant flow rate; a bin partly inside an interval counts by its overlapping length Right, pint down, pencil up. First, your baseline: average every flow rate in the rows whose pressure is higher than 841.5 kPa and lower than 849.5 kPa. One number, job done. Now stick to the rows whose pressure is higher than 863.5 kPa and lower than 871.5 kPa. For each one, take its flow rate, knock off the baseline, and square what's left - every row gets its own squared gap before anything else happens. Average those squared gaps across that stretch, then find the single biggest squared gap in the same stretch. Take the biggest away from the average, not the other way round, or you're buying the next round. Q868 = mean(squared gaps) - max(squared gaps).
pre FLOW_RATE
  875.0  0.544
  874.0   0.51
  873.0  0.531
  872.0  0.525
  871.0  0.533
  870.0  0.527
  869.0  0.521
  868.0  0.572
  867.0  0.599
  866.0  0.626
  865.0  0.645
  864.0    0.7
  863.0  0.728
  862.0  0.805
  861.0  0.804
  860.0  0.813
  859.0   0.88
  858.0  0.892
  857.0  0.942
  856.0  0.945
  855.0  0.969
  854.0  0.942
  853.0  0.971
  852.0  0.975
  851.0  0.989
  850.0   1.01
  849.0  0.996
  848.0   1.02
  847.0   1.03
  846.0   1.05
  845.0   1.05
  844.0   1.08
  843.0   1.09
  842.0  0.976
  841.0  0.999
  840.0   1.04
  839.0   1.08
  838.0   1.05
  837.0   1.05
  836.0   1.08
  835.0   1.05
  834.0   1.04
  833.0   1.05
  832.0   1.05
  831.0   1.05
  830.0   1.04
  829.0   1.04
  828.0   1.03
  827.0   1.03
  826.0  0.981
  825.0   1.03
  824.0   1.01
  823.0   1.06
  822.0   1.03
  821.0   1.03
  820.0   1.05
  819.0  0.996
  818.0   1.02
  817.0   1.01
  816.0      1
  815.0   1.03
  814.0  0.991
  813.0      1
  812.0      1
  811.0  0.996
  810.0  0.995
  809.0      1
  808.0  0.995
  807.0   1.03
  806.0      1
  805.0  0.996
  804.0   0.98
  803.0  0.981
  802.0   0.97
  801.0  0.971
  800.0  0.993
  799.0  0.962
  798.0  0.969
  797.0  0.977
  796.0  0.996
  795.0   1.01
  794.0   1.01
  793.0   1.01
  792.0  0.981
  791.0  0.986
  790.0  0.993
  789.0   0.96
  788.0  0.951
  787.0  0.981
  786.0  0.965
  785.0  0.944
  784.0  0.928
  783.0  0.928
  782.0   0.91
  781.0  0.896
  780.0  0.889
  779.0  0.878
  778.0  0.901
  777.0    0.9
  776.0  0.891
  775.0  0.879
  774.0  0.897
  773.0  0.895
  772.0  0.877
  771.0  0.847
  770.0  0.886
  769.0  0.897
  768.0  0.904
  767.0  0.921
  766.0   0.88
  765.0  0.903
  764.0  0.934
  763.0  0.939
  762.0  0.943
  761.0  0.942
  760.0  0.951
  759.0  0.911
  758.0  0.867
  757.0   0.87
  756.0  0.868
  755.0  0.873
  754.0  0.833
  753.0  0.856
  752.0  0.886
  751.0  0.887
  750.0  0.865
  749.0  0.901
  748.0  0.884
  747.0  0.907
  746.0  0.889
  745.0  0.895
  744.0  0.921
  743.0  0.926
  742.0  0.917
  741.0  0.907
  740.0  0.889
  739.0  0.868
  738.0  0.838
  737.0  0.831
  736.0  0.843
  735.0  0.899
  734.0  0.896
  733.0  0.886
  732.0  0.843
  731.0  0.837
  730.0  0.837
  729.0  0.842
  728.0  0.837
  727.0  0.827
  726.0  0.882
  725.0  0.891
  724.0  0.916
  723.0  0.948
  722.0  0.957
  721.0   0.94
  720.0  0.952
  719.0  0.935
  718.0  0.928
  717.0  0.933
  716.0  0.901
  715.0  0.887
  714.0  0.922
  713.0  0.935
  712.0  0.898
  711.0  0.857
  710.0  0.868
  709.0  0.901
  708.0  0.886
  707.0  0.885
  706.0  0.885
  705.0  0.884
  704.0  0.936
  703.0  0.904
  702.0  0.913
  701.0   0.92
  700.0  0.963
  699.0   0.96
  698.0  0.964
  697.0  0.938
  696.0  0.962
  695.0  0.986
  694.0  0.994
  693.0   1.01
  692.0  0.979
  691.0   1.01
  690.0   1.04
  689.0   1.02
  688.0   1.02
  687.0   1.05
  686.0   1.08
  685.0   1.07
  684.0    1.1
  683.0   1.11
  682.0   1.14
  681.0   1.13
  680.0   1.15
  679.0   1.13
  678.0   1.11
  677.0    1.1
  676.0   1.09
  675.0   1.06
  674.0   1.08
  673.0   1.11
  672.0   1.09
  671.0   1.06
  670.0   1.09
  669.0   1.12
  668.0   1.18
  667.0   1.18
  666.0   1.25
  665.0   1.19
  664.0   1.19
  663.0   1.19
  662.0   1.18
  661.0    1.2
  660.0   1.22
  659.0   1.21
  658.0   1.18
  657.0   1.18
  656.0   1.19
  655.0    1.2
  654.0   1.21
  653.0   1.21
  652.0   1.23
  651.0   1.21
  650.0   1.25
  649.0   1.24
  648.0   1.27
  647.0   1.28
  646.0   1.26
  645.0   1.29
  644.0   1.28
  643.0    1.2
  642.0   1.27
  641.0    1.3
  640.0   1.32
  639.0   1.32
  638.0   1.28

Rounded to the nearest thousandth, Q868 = -0.063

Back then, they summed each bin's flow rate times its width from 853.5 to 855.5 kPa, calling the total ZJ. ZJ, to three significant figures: 1.91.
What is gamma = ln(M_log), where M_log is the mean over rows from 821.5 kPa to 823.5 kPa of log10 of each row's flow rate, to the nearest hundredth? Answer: -3.96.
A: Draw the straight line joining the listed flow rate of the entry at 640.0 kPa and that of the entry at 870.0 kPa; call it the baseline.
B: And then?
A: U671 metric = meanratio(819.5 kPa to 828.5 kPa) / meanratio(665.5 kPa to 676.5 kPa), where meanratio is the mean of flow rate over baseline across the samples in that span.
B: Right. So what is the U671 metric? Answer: 1.63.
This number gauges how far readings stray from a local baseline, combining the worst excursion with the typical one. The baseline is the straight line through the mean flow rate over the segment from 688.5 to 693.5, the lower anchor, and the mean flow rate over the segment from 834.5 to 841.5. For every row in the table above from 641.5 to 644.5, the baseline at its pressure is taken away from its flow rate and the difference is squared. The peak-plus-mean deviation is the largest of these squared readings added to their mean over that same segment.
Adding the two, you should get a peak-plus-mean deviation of 0.14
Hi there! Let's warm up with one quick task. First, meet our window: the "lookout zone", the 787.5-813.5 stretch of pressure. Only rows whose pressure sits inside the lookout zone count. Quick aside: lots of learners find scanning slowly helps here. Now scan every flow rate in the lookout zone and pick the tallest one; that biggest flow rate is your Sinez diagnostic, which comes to 1.03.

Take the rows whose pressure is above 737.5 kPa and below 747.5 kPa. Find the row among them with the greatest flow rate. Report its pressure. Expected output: 743.0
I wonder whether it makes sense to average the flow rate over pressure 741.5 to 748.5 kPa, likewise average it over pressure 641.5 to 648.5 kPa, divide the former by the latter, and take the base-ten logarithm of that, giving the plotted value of -0.14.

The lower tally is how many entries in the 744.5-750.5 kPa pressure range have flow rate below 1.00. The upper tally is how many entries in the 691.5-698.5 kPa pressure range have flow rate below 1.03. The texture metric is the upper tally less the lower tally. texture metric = 1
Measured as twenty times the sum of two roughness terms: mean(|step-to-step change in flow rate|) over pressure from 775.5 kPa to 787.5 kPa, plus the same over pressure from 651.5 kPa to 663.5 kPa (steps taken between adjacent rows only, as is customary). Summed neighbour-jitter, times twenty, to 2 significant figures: 0.50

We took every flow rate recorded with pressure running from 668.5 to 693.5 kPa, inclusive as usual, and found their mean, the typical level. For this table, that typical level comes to 1.08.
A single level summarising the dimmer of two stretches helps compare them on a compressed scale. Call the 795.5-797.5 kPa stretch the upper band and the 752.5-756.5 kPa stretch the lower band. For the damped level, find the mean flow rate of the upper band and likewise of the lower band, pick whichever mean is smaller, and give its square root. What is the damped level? 0.926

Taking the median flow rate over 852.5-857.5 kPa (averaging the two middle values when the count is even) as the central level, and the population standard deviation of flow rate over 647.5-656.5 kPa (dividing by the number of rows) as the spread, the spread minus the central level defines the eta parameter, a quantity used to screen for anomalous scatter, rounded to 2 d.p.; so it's -0.92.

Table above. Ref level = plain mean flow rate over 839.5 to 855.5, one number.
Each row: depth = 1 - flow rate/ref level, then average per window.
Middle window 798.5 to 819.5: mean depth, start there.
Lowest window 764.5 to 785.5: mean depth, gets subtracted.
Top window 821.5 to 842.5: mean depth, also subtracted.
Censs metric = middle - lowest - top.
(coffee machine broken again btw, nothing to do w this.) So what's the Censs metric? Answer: -0.1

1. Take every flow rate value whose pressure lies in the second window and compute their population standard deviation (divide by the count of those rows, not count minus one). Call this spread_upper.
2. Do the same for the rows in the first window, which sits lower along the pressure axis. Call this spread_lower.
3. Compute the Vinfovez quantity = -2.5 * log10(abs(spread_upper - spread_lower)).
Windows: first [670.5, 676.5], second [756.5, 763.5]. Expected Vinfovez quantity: 4.5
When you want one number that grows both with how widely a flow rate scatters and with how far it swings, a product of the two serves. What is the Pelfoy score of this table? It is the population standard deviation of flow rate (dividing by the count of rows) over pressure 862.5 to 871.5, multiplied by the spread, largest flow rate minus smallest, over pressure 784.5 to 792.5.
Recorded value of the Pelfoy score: 0.0035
